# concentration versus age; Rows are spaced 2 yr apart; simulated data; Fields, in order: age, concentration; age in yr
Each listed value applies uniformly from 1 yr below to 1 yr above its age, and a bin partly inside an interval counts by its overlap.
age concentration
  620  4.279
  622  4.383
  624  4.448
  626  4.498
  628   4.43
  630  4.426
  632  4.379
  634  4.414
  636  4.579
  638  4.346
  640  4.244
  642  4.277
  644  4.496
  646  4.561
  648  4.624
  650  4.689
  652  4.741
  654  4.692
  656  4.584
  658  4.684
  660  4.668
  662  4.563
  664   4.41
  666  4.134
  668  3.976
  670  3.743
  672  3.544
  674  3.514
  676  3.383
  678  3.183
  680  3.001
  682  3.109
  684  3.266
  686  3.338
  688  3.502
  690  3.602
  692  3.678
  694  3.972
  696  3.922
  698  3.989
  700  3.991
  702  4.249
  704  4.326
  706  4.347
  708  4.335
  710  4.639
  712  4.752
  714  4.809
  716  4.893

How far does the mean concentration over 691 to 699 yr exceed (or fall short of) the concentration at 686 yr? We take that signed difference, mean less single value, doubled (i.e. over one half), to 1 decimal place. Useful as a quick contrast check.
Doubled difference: 1.1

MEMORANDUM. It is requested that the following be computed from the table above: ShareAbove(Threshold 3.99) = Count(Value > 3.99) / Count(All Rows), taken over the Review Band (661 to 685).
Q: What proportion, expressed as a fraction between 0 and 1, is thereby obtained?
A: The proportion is 0.25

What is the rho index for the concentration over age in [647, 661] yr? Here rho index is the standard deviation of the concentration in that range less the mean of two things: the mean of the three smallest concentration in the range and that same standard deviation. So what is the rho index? -2.29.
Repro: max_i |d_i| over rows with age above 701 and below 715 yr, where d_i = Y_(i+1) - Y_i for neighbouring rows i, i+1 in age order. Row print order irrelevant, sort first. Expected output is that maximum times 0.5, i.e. 0.15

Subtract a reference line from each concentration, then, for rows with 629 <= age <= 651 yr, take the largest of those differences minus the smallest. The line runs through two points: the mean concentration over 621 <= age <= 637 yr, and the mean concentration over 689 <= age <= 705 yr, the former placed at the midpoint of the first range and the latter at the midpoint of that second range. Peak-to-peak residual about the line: 0.52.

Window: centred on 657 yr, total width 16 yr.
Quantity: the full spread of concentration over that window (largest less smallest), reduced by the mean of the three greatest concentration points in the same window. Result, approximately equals -4.4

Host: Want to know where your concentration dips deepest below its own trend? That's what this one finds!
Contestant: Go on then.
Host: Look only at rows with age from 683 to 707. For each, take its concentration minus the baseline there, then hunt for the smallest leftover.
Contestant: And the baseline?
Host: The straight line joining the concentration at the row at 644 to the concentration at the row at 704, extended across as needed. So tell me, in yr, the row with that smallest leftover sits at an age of 684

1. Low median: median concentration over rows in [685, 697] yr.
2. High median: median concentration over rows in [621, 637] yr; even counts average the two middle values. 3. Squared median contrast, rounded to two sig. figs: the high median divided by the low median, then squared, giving 1.5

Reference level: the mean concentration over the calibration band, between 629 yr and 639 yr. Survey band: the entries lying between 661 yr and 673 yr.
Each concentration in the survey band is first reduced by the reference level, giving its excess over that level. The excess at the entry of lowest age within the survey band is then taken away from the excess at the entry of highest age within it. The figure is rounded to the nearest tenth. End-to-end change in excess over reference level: -1.0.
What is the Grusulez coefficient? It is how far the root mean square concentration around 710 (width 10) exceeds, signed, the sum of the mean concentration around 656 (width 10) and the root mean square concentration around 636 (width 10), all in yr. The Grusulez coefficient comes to -4.5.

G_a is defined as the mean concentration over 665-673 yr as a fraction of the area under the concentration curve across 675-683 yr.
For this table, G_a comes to 0.15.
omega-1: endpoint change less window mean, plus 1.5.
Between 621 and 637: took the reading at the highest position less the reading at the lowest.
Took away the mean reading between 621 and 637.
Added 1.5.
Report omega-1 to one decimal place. -2.7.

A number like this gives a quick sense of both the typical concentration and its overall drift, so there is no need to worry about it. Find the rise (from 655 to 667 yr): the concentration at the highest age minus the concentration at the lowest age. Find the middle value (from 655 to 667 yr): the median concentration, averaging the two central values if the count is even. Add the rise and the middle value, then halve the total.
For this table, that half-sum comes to 2.1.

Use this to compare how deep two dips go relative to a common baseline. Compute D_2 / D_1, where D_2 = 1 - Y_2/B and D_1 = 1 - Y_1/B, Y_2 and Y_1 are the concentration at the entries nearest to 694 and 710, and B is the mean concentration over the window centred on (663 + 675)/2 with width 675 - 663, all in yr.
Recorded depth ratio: 0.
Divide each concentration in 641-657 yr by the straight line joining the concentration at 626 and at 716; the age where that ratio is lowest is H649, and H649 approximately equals 642 yr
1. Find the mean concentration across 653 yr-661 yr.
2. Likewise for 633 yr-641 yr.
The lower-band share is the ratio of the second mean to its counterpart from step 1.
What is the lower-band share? 0.94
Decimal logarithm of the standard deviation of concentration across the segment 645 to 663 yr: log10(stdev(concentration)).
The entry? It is -1.2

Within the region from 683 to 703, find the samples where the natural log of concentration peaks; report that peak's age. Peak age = 702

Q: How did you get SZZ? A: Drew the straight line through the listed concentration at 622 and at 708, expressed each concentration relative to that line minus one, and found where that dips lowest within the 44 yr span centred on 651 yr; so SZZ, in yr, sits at 672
